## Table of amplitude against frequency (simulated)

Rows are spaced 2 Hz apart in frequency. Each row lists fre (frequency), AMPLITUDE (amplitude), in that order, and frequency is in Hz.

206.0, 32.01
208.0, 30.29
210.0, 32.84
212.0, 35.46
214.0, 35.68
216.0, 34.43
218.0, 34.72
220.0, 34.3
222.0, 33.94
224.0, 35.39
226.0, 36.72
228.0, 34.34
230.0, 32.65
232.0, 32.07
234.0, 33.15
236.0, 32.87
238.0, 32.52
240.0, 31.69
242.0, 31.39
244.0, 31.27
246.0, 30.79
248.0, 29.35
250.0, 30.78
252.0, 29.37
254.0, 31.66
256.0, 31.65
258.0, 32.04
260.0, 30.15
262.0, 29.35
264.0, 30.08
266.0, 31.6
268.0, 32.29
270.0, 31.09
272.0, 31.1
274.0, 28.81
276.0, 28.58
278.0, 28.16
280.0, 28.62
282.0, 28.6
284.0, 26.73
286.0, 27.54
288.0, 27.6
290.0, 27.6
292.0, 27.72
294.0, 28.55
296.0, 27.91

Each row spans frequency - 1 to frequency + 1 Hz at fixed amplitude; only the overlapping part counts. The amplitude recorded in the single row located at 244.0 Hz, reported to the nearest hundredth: 31.27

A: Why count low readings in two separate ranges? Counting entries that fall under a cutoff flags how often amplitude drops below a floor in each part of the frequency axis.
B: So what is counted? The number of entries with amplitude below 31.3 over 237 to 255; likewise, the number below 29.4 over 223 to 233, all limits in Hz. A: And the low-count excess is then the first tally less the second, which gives 5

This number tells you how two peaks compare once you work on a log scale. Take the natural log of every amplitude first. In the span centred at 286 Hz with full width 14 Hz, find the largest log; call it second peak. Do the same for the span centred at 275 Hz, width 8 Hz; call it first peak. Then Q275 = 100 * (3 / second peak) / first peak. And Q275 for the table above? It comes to 26.0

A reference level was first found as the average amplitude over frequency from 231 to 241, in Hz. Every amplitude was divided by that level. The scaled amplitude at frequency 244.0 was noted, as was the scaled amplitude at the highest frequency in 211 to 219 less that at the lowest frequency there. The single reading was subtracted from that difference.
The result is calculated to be -0.99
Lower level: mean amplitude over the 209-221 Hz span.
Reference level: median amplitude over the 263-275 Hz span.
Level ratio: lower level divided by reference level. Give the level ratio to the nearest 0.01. 1.11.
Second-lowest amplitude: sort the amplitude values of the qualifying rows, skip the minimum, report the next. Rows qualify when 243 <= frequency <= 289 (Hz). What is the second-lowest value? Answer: 27.54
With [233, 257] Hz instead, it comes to 29.37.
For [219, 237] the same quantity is 32.65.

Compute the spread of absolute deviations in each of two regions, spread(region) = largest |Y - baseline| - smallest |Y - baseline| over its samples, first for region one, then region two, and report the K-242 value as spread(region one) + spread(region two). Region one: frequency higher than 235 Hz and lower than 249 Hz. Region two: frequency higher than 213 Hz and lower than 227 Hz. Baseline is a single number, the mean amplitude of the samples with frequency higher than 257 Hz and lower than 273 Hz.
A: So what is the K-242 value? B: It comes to 4.5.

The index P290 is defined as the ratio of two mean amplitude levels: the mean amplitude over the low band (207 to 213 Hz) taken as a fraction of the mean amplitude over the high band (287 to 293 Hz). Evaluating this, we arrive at 1.19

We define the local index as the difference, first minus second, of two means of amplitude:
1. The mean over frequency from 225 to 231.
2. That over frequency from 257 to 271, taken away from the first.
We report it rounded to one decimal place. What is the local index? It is 3.6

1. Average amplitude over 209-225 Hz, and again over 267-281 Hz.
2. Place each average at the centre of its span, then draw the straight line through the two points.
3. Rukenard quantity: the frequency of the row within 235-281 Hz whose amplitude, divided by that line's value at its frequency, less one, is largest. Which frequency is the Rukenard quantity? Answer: 268.0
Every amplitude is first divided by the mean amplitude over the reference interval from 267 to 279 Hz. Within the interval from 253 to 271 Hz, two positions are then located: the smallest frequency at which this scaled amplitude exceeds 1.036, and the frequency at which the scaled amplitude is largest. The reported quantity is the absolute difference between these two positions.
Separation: 14 Hz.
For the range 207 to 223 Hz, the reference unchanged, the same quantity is 4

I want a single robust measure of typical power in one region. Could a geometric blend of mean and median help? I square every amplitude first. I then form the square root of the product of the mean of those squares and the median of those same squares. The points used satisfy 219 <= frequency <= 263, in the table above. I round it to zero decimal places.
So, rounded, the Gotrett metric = 1026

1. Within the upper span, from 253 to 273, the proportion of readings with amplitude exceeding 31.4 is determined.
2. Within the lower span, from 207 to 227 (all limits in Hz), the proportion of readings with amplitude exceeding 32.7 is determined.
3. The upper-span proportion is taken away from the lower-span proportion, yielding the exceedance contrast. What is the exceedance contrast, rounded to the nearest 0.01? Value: 0.40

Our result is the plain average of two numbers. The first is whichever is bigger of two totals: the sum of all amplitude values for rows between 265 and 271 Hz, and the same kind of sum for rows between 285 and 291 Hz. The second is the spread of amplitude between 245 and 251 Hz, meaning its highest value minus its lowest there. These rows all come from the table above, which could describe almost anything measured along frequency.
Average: 48.2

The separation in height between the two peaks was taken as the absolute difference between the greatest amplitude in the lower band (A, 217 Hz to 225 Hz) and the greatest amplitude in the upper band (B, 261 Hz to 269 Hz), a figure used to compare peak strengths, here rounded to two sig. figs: 3.1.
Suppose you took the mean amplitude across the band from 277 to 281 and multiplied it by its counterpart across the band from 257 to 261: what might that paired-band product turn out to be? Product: 883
